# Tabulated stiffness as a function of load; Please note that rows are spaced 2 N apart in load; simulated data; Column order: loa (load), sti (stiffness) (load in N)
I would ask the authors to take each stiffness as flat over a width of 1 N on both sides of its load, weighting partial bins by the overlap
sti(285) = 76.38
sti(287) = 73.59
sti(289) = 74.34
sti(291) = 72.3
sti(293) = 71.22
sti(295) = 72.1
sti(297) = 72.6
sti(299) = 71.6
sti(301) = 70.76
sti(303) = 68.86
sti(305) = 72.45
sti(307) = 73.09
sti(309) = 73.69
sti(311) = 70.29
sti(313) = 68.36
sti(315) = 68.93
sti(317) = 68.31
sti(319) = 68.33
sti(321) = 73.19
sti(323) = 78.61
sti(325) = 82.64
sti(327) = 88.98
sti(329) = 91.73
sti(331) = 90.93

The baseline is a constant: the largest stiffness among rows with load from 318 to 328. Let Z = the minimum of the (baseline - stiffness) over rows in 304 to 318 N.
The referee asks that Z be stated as 15.3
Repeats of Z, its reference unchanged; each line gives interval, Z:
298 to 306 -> 16.5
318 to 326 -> 6.3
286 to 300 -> 14.6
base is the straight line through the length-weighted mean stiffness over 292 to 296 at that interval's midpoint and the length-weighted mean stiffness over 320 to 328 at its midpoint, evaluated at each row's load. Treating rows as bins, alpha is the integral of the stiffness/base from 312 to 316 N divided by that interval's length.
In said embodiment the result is 0.88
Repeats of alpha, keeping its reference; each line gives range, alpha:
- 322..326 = 1.00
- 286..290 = 1.06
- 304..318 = 0.92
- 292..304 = 0.98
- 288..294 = 1.03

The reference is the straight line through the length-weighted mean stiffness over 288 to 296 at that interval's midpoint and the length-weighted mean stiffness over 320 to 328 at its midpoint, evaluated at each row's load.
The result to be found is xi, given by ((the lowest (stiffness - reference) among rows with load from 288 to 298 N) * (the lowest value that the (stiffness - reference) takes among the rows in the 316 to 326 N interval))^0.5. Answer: 4.1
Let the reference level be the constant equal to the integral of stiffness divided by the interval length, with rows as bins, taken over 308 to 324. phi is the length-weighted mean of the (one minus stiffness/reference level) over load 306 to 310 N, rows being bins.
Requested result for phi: -0.031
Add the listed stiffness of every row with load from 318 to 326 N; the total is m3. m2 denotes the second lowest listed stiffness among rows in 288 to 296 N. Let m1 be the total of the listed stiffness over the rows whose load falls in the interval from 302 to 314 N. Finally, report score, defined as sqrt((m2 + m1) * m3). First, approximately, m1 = 427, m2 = 72.1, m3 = 303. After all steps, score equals 389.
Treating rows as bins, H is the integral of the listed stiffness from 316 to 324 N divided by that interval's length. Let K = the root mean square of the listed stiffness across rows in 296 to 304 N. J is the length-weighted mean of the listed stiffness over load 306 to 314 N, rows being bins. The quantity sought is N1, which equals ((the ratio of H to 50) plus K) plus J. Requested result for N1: 144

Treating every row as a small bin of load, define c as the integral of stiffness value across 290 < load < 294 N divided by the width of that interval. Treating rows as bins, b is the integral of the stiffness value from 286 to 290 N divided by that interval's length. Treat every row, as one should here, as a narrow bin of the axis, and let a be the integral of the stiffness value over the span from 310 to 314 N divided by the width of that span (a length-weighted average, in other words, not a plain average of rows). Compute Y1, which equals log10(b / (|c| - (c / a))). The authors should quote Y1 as 0.019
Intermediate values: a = 69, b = 74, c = 71.8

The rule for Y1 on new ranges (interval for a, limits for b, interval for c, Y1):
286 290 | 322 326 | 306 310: 0.047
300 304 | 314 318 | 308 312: -0.015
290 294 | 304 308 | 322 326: -0.038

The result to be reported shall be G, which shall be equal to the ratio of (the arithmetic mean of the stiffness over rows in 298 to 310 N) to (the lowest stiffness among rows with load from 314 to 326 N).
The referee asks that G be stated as 1.05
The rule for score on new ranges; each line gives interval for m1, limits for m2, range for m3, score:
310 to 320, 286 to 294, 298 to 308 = 385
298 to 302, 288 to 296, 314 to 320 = 210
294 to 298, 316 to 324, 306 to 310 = 177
